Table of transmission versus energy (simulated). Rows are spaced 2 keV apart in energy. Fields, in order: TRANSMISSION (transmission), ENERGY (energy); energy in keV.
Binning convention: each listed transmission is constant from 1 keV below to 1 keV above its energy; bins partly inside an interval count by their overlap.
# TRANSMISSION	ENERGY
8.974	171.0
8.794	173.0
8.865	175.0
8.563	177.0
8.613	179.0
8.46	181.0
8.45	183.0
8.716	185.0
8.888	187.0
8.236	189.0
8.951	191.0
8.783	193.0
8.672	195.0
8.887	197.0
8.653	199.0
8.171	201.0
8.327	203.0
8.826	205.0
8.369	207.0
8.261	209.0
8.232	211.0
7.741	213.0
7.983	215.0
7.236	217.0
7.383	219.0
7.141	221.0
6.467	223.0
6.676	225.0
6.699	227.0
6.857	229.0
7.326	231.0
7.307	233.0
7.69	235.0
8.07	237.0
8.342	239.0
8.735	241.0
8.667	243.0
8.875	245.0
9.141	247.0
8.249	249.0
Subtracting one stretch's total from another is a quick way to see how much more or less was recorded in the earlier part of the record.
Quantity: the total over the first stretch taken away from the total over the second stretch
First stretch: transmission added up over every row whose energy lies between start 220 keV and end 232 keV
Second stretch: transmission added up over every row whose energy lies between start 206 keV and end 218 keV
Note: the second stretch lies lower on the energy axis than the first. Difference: 6.7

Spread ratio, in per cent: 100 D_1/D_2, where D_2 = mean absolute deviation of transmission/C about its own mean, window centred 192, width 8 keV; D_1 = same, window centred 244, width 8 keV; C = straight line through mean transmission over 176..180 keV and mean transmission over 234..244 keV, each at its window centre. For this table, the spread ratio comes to 77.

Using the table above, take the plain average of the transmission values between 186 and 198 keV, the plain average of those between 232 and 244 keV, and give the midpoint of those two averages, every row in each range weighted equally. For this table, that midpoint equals 8.4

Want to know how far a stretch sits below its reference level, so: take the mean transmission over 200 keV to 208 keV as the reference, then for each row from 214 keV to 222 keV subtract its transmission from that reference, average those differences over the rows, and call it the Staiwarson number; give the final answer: 0.99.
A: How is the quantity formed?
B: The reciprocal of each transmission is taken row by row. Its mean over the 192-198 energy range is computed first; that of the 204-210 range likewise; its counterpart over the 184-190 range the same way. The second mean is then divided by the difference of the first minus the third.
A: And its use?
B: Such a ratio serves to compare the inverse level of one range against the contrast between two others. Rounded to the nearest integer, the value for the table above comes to -51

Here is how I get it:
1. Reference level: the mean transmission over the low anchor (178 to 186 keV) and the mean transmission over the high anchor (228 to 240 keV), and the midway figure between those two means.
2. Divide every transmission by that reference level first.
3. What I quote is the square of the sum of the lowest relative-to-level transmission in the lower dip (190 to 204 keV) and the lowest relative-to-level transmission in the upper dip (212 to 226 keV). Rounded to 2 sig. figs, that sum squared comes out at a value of 3.3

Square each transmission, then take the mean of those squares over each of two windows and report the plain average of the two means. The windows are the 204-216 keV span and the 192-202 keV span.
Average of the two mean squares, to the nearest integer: 71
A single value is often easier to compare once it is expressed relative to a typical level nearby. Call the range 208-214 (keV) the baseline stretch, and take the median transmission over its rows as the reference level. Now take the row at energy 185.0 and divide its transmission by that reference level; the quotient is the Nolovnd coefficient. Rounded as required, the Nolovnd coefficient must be 1.06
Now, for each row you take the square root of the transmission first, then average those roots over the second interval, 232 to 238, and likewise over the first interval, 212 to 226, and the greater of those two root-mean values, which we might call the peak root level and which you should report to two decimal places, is 2.77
